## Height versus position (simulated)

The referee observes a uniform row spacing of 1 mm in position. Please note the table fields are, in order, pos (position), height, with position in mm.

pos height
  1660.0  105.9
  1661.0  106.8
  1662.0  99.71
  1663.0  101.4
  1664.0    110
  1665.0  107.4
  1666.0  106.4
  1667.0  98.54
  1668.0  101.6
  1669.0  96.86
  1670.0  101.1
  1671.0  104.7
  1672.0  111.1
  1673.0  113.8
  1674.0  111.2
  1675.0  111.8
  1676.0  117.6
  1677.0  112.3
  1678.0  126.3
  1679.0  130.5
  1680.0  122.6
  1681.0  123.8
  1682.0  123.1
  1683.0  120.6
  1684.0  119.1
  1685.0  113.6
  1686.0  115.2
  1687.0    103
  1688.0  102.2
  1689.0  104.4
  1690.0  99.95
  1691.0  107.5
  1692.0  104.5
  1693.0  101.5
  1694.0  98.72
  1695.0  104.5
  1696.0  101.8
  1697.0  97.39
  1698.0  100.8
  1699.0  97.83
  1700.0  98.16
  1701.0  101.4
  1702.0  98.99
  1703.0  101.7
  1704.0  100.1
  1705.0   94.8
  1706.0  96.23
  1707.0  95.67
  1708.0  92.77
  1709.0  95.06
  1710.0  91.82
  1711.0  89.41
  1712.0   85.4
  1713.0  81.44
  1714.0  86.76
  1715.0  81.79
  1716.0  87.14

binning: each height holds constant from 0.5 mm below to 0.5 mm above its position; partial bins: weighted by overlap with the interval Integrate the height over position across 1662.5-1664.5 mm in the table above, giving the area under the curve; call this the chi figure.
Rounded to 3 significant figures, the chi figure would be 211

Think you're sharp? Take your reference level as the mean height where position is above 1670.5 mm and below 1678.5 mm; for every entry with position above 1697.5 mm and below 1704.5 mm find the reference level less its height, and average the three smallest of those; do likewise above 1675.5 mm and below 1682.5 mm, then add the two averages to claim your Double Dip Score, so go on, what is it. -1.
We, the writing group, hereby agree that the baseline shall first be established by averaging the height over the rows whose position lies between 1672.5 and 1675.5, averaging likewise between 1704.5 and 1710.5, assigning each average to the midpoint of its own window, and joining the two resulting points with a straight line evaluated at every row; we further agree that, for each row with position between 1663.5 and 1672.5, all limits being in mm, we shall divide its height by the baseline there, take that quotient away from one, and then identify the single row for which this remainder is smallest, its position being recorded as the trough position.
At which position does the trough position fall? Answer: 1672.0 mm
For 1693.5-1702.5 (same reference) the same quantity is 1701.0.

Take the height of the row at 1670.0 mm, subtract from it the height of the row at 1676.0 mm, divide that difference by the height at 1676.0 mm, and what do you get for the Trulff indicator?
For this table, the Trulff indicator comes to -0.14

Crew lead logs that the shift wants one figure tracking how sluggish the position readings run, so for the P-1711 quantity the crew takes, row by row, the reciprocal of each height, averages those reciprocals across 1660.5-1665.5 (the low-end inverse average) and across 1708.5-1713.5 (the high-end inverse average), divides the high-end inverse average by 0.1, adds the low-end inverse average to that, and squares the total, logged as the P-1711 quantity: 0.015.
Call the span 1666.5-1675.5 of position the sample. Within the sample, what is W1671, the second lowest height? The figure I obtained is 98.54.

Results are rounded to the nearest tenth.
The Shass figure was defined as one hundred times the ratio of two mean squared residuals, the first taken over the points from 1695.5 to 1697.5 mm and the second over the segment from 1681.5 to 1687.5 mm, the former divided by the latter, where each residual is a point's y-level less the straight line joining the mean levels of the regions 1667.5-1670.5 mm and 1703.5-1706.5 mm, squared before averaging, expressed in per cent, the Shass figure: 2.5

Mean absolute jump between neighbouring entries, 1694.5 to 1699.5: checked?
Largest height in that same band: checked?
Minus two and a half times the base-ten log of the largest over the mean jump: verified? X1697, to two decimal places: -3.73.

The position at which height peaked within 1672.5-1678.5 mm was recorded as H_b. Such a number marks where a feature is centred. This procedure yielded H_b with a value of 1678.0 mm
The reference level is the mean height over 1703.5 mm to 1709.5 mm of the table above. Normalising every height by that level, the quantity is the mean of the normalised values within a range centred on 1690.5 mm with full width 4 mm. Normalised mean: 1.09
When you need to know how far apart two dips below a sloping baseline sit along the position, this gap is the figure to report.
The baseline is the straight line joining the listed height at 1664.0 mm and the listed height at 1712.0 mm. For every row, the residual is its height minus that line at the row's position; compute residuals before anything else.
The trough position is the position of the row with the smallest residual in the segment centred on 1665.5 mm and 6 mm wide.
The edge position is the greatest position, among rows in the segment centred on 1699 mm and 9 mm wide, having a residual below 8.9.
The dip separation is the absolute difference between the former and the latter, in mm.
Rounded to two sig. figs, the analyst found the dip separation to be 35 mm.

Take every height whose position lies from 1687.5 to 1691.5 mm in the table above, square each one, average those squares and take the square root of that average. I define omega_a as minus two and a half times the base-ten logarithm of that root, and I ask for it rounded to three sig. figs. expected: -5.04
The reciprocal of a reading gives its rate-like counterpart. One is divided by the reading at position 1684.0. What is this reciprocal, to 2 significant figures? 0.0084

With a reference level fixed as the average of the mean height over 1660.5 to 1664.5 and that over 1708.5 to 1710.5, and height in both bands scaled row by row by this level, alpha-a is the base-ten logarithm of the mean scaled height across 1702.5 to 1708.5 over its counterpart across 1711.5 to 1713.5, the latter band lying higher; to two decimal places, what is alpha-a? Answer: 0.06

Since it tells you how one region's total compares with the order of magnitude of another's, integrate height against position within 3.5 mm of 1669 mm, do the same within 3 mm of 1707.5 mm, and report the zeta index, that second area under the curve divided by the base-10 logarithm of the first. 198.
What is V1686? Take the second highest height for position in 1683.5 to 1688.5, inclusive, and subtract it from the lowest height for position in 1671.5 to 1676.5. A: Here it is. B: -4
